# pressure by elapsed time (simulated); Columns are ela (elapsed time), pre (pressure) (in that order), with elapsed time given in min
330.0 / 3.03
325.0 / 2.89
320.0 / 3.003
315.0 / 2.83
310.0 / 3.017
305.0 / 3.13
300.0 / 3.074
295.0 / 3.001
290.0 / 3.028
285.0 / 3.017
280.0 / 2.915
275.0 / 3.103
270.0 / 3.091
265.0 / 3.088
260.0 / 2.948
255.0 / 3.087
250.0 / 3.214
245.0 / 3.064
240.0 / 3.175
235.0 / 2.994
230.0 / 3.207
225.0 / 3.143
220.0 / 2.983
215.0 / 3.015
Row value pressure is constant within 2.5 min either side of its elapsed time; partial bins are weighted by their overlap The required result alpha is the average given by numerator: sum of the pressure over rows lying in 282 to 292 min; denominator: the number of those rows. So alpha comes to 3.02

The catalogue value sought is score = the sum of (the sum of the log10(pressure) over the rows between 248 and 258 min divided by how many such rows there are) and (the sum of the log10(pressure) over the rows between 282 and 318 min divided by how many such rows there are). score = 0.977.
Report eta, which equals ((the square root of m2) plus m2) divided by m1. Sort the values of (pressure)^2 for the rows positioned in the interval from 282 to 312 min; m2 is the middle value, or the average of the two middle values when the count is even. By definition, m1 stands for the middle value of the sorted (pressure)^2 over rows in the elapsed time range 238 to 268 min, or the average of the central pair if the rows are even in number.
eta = 1.28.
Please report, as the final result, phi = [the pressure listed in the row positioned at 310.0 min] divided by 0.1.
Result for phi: 30.2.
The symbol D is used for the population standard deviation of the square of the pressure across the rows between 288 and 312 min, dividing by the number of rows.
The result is 0.29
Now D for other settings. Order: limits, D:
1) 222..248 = 0.48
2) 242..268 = 0.52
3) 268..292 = 0.40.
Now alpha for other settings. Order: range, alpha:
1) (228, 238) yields 3.10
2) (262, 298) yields 3.03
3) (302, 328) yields 2.97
